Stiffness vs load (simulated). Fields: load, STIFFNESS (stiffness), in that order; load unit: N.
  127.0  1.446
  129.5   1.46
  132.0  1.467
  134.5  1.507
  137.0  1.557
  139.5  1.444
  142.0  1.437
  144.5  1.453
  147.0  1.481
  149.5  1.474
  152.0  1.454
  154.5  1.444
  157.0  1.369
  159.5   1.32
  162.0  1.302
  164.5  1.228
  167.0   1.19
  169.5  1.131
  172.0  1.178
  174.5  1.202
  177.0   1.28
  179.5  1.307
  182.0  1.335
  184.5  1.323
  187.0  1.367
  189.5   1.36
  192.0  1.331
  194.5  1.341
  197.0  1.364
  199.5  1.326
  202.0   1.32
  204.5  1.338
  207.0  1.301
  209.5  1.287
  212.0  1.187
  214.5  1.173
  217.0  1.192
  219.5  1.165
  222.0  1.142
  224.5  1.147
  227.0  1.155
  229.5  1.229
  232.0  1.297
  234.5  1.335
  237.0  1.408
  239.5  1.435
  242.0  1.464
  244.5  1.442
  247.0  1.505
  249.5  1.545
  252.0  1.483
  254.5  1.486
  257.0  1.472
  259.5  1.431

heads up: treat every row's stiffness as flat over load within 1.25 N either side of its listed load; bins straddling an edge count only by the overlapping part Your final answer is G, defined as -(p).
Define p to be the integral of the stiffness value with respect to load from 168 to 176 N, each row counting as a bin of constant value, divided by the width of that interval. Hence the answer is -1.17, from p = 1.17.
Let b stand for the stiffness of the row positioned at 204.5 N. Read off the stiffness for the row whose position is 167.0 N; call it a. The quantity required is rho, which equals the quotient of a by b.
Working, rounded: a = 1.19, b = 1.338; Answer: 0.89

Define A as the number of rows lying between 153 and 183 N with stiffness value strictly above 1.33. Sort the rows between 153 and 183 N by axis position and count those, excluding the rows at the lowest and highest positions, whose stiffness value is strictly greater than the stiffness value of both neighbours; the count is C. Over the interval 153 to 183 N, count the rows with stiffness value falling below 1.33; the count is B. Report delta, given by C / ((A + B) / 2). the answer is 0.00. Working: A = 3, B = 9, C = 0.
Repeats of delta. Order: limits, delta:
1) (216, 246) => 0.17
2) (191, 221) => 0.50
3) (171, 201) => 0.50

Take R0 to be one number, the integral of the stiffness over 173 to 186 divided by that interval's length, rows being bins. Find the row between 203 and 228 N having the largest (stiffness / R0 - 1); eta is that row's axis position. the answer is 204.5 N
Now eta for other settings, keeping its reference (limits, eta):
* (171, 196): 187.0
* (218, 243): 242.0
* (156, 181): 157.0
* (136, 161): 137.0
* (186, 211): 187.0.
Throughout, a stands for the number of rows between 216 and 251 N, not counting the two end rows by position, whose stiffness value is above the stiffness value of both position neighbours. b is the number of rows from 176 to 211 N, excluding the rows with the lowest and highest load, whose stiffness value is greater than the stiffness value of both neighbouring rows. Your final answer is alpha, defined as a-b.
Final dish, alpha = -3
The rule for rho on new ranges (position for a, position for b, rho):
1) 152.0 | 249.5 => 0.94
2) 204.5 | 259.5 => 0.94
